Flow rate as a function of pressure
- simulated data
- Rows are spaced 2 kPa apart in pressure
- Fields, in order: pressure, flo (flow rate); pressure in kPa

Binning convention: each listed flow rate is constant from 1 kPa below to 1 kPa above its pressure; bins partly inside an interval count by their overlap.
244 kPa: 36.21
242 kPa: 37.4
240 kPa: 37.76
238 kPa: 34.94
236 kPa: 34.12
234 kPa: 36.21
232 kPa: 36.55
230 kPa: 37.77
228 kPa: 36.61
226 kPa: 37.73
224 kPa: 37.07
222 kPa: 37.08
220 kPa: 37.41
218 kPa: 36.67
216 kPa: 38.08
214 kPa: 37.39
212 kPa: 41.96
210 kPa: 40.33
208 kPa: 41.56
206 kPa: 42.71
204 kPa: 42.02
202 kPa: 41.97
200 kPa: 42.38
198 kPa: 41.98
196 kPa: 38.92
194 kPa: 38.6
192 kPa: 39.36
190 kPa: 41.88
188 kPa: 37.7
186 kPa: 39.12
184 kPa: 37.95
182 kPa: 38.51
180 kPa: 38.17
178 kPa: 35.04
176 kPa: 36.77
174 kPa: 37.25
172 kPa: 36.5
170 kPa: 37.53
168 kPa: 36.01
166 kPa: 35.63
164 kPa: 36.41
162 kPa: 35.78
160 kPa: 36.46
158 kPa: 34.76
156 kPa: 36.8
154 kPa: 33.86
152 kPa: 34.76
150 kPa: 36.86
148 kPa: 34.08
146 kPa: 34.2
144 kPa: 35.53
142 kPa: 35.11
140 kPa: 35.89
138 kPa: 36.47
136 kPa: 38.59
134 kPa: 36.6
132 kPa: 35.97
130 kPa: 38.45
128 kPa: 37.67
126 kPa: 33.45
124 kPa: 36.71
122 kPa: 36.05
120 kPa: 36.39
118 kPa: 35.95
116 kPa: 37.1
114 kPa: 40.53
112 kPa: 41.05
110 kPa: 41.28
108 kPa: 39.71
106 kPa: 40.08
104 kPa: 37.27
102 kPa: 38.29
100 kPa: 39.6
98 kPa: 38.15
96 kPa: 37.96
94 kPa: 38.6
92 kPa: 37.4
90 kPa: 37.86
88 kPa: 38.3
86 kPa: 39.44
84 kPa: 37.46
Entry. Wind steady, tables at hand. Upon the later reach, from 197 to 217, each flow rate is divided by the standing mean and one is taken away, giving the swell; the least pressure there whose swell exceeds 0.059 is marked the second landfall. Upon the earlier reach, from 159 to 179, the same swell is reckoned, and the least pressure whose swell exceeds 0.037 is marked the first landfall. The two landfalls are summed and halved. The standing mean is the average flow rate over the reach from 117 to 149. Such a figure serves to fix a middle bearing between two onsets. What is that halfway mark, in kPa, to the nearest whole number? 184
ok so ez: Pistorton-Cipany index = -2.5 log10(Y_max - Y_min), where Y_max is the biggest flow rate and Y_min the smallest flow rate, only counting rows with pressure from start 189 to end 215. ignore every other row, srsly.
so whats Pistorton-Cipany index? -1.8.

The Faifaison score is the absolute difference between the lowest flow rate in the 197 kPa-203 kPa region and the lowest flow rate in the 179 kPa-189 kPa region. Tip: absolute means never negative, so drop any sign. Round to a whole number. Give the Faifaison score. 4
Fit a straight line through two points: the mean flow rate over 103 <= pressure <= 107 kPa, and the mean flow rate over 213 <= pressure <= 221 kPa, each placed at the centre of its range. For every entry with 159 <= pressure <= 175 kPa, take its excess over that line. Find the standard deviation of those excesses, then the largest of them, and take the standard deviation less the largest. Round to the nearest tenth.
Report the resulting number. 1.1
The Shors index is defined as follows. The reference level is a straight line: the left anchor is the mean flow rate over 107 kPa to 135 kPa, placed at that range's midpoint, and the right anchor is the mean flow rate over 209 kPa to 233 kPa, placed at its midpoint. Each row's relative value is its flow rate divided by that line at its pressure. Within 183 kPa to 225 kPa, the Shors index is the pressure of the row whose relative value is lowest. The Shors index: 218 kPa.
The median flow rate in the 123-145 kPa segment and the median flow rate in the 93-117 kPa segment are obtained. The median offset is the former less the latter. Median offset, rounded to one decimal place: -2.6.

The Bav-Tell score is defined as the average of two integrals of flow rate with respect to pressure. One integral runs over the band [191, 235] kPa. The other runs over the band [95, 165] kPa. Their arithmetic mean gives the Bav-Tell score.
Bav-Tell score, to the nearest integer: 2154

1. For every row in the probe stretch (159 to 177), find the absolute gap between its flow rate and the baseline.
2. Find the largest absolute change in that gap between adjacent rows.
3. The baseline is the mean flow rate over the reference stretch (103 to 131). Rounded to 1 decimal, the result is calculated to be 1.5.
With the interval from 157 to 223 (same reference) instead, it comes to 3.6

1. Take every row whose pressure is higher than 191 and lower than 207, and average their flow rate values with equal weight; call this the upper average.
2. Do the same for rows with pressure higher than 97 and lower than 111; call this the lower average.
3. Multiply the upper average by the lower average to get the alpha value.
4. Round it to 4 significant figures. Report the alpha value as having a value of 1607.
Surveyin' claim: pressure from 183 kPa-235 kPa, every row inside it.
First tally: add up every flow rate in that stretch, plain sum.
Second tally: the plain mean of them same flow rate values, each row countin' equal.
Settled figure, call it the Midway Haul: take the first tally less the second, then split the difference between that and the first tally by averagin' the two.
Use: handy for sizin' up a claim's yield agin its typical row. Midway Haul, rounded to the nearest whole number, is 997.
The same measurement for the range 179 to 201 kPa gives 415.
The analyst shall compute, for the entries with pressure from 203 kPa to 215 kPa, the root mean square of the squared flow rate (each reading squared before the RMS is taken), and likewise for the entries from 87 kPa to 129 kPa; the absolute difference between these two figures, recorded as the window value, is 230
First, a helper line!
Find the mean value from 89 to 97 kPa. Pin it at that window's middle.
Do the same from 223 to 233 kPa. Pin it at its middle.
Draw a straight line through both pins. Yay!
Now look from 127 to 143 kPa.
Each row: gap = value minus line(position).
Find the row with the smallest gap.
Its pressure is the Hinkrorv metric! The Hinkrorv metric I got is 142 kPa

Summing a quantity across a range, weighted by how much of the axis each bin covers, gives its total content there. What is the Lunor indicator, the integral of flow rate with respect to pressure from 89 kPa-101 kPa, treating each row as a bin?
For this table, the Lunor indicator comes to 459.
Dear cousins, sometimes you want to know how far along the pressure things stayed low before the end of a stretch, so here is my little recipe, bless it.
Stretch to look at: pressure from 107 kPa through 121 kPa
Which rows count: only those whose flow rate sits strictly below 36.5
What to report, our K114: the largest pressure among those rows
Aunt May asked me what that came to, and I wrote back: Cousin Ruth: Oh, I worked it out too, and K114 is 120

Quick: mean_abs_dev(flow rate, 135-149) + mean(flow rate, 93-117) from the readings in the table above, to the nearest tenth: 40.2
